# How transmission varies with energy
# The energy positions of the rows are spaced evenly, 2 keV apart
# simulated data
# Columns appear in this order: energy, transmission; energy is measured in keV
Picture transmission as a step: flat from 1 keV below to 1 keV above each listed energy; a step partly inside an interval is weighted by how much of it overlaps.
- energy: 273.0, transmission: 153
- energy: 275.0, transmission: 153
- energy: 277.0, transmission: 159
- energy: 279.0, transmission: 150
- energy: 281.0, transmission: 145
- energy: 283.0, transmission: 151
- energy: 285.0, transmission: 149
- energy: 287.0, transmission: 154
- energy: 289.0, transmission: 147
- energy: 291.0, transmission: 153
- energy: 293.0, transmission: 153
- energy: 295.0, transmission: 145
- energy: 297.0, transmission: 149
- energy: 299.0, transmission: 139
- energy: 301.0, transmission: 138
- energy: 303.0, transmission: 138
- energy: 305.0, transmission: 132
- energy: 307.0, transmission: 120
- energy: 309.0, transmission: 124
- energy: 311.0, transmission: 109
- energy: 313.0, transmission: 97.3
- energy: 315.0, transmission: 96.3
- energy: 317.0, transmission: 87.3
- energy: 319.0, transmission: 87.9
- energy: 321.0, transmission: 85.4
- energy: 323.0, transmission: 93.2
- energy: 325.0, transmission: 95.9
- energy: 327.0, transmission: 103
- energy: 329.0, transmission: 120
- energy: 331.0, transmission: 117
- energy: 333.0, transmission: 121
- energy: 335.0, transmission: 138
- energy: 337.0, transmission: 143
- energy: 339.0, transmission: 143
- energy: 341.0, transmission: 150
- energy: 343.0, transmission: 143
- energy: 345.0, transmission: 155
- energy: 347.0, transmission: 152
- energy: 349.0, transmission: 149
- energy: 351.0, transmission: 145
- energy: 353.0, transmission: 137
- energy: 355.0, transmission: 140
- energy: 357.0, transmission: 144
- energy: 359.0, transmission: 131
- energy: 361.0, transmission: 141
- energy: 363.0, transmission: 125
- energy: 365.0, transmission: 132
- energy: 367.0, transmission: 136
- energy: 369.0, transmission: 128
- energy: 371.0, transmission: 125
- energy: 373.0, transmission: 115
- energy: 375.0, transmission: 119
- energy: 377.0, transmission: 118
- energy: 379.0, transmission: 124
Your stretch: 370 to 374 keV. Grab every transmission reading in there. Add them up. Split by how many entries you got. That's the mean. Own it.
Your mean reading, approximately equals 120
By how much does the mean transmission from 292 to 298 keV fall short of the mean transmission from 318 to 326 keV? -58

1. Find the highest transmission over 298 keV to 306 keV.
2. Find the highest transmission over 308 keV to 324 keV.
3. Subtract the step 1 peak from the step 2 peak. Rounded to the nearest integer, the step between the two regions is -15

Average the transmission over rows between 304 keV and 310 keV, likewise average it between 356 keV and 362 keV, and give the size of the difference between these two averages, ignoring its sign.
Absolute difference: 13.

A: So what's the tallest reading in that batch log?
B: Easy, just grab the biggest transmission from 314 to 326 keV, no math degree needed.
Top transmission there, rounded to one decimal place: 96.3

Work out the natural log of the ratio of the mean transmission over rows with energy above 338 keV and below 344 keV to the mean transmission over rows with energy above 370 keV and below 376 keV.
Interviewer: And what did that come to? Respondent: 0.19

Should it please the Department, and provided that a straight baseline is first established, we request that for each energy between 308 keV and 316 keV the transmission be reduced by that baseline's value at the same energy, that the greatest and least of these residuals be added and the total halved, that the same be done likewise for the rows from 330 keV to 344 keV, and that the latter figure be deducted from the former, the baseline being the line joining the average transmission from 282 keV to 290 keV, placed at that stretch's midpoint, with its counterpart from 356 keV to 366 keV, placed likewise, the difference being -28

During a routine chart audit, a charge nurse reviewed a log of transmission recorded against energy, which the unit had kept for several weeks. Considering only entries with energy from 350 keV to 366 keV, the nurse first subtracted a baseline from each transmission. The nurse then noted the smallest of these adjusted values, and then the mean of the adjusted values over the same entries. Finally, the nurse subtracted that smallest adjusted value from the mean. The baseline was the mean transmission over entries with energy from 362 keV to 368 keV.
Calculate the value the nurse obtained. 12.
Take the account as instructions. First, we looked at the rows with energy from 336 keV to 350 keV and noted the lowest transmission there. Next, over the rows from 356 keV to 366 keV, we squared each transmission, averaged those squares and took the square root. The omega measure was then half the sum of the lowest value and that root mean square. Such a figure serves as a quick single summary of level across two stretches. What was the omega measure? 139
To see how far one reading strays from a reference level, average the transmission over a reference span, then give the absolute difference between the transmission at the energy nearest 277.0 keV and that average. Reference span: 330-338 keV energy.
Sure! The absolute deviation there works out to 29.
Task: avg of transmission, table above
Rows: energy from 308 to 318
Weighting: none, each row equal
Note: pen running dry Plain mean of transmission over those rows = 103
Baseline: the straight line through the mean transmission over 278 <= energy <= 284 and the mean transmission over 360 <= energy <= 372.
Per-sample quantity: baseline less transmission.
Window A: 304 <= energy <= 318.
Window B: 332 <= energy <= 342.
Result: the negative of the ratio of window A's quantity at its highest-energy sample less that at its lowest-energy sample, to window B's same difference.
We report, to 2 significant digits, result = 1.4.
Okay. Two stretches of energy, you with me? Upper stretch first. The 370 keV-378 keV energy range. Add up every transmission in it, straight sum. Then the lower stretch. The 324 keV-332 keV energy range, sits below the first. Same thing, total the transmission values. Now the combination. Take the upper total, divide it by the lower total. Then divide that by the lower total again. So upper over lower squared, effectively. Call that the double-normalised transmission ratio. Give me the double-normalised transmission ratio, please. 0.0025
